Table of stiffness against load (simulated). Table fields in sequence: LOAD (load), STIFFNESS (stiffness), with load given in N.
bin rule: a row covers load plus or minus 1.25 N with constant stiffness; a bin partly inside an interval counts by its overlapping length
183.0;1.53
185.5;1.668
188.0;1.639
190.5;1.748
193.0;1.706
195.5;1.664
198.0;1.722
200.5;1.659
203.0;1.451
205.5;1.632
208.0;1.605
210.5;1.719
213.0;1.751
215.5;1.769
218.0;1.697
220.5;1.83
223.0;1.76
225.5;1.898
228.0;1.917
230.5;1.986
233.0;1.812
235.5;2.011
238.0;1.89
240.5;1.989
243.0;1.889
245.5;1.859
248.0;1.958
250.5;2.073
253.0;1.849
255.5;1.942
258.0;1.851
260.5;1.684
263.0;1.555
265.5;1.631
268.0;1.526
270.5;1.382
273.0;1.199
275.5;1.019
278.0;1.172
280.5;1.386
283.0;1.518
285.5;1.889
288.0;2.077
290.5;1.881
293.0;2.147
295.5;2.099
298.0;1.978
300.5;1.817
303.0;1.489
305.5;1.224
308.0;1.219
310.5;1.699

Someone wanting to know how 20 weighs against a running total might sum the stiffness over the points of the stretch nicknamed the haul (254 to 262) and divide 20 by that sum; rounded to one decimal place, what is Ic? 3.7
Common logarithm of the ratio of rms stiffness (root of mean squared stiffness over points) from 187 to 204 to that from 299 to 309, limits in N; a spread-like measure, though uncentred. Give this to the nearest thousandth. 0.056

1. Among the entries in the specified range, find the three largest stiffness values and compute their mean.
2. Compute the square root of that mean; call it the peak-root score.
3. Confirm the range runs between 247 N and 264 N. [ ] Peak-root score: 1.41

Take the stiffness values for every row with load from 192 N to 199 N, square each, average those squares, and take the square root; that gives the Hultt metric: 1.70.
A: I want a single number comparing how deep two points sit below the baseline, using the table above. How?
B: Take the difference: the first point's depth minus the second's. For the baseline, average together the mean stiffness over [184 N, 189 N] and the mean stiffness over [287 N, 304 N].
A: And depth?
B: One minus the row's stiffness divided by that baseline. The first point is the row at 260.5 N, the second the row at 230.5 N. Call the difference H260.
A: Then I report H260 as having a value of 0.17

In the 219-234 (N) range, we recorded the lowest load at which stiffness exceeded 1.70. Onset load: 220.5 N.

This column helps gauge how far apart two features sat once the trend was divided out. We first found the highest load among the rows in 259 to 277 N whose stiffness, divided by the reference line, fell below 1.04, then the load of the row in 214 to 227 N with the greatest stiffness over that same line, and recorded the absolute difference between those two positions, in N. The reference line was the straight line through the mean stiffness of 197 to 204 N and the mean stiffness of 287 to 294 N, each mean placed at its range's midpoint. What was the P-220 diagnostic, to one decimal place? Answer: 50.0 N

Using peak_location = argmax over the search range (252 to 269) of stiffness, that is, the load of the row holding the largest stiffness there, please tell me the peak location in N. 255.5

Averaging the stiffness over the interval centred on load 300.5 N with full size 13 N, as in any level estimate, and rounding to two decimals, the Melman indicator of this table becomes 1.72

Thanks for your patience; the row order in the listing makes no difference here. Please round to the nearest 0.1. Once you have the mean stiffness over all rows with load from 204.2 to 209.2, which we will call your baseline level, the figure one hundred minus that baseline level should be 98.4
